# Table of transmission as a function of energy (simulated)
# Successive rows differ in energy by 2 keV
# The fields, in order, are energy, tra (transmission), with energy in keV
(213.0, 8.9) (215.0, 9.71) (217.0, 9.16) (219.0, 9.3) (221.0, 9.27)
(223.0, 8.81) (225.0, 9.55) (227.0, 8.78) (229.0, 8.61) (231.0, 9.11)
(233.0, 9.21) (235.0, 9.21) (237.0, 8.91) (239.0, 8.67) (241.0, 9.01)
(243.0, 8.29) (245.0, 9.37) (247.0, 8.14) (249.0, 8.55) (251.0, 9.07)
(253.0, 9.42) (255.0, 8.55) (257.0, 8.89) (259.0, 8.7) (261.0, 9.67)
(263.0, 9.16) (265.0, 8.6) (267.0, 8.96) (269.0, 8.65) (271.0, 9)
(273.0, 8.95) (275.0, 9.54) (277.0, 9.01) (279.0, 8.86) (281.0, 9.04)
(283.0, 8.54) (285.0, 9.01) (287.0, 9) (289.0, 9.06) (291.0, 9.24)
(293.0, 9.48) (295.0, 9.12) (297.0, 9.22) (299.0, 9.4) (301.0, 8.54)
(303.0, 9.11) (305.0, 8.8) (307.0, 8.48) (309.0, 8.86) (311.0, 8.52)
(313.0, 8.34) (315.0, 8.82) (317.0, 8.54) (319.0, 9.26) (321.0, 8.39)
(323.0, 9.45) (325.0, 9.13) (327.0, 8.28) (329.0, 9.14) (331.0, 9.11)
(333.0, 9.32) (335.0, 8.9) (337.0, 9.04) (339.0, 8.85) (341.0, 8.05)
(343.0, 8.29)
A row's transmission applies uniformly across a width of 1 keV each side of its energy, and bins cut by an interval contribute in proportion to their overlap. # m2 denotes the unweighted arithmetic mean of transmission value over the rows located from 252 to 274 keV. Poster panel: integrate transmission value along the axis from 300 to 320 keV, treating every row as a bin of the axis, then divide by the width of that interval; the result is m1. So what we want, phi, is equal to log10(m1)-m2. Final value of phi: -8.02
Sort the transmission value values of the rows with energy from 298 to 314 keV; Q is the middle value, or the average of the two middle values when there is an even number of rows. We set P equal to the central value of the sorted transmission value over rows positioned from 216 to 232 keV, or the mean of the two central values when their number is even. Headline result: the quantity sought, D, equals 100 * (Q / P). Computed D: 95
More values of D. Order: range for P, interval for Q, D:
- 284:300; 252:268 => 97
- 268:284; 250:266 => 100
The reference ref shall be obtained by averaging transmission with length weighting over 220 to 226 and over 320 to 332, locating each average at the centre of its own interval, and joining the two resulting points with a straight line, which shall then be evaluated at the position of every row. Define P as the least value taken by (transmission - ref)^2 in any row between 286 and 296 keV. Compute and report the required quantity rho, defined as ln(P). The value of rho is -7.2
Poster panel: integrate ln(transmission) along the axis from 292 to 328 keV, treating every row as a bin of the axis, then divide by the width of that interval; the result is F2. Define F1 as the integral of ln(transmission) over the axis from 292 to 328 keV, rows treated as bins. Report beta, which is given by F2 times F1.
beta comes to 171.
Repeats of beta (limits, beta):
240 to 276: 172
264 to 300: 174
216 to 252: 173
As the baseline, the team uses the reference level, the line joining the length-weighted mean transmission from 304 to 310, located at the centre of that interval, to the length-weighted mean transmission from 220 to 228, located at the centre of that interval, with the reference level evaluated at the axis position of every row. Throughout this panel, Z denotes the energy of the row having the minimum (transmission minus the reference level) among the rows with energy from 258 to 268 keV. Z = 265.0 keV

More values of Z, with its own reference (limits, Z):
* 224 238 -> 229.0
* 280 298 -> 283.0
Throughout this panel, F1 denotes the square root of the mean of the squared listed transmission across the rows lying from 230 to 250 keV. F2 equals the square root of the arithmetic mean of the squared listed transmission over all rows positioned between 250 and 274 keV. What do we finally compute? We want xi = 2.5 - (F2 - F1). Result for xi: 2.38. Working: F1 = 8.86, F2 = 8.97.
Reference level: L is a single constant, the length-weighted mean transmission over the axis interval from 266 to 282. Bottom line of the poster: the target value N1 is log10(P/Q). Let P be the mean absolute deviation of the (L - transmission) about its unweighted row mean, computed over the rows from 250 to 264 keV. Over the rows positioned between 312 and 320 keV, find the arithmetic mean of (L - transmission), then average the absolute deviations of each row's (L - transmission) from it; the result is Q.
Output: 0.00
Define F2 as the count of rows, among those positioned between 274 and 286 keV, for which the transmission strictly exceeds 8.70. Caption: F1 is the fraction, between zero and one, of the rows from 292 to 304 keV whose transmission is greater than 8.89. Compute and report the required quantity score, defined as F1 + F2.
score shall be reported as 5.8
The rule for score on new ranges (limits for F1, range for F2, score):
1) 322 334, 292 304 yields 5.8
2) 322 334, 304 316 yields 3.8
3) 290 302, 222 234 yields 5.8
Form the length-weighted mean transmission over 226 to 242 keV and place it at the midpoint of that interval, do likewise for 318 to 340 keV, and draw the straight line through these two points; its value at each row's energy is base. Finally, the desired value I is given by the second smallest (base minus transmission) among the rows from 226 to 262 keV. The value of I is -0.47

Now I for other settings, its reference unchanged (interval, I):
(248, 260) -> -0.12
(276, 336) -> -0.46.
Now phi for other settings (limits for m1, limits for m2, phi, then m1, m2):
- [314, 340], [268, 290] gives -8.02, 8.94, 8.97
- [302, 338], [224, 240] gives -8.06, 8.86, 9.01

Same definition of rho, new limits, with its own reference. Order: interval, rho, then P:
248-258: -5.6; 0.0036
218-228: -5.8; 0.0029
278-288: -10.7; 0.0000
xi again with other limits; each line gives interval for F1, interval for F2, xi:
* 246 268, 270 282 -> 2.32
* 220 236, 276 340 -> 2.63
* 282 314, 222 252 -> 2.53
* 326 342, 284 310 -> 2.32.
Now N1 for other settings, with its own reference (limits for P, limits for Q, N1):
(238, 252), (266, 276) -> 0.24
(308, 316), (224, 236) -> -0.10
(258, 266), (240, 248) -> -0.11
